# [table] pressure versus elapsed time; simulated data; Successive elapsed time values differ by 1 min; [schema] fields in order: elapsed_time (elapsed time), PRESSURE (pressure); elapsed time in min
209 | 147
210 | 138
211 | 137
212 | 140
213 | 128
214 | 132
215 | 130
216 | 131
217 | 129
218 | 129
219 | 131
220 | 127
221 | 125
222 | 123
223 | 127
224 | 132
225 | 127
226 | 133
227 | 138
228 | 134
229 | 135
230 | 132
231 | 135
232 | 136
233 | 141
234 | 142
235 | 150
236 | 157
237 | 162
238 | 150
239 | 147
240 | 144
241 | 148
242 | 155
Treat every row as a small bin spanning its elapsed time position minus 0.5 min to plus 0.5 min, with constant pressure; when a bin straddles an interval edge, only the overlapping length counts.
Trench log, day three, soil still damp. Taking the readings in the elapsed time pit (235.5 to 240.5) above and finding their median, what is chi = 150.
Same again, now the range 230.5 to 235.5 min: 141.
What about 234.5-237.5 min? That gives 157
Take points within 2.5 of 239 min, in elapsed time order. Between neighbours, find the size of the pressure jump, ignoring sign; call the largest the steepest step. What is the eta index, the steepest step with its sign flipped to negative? -12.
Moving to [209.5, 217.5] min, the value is -12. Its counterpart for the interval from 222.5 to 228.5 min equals -6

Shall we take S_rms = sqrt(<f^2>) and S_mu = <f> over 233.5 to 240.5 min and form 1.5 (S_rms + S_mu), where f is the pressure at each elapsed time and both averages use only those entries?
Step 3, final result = 451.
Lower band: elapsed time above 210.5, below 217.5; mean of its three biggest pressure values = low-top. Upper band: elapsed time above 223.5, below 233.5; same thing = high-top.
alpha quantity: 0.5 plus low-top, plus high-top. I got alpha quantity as 275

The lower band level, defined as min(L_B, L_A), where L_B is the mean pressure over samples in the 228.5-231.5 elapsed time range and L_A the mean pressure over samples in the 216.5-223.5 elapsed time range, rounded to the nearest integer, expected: 127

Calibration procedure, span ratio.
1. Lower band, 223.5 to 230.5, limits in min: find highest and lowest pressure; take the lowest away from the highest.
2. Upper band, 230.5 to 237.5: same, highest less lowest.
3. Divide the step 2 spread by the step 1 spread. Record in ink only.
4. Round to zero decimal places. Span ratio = 2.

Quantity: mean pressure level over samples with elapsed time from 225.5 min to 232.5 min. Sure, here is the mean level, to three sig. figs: 135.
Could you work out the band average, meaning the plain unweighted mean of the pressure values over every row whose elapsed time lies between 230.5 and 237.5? 146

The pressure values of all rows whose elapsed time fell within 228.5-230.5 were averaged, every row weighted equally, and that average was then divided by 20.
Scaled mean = 6.7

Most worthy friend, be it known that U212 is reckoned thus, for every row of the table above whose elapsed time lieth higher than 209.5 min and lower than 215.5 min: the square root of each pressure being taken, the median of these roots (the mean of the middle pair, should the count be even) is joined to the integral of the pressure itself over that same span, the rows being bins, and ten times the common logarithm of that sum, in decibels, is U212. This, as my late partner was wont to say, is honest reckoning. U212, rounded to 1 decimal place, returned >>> 29.1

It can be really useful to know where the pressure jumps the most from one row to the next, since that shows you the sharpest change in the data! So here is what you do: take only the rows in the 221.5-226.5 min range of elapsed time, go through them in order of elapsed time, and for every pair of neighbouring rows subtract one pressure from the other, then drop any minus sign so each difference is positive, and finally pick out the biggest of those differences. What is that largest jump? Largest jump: 6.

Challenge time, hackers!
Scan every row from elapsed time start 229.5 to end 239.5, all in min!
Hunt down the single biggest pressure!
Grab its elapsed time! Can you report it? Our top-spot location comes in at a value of 237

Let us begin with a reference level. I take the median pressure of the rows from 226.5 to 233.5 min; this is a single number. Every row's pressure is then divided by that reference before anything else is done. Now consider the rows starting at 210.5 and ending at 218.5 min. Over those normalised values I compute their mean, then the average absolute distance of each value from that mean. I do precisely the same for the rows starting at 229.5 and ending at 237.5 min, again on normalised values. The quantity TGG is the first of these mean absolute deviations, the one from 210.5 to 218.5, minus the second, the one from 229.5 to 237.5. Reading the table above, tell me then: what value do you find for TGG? -0.042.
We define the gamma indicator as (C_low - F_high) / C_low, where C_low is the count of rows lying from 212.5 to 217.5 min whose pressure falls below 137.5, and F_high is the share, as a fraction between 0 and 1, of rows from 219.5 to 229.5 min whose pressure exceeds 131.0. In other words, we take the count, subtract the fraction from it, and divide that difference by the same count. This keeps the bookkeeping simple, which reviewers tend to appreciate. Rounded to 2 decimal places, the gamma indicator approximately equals 0.90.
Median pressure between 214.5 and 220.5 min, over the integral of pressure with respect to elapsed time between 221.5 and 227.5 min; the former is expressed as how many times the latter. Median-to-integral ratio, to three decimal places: 0.166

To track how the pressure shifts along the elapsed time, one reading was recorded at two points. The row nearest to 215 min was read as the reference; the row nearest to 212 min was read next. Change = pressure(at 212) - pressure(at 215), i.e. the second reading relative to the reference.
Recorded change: 10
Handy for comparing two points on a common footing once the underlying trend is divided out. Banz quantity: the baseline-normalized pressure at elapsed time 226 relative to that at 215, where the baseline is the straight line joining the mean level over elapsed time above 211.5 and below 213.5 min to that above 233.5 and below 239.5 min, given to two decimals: 0.97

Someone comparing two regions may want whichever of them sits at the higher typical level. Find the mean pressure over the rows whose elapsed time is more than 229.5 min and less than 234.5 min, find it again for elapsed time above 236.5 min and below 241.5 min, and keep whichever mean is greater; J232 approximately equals 150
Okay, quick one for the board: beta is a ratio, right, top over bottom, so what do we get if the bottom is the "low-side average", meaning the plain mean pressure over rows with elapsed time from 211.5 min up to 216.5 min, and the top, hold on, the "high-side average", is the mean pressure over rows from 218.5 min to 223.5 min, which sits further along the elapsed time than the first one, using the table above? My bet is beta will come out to 0.958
